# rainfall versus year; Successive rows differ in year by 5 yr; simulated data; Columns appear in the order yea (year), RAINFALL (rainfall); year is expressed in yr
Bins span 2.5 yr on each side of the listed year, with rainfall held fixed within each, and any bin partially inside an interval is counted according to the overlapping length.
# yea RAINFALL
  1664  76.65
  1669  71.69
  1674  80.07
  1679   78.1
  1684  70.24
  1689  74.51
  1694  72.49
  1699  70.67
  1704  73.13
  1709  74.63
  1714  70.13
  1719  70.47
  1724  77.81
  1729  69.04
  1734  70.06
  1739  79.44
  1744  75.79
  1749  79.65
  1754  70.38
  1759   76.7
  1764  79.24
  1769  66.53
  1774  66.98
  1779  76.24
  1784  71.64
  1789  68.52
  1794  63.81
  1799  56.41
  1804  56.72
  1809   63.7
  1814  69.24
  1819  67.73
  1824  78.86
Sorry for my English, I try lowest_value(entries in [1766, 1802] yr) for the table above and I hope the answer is 56.41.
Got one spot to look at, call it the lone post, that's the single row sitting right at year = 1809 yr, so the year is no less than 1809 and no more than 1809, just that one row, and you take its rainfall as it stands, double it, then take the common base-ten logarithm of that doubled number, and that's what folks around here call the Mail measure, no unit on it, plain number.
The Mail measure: 2.11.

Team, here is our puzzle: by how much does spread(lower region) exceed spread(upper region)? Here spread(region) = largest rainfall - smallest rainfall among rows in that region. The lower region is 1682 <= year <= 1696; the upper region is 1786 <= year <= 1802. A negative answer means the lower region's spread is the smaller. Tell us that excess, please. -8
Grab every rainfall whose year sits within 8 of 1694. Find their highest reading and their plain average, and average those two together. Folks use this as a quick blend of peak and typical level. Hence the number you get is 73.5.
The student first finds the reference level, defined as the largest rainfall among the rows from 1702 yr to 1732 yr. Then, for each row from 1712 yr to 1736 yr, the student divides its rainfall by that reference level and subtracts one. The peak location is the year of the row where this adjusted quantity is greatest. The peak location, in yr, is 1724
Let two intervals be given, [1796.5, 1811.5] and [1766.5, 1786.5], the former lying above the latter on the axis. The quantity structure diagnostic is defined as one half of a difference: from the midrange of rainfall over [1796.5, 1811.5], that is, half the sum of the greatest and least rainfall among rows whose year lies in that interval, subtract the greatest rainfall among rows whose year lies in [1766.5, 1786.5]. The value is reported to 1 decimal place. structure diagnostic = -8.1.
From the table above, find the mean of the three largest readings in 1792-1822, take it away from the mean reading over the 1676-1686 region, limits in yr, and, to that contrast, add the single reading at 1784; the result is 79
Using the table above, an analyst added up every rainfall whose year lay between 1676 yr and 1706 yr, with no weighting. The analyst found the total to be 439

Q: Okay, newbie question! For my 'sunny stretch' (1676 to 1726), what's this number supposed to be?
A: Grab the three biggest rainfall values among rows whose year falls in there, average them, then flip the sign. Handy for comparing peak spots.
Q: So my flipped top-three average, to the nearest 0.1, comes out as -76.8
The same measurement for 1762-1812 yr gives -75.7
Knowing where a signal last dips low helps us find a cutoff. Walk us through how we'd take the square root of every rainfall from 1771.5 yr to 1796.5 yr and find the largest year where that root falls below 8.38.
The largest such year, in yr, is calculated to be 1794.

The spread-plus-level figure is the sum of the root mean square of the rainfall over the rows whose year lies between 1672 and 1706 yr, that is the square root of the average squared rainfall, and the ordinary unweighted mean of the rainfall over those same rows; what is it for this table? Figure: 148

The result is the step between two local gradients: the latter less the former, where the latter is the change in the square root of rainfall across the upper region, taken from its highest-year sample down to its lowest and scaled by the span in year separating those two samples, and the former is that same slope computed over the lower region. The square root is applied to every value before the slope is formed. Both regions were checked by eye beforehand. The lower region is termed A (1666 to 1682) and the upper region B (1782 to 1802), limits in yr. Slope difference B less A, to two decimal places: -0.10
